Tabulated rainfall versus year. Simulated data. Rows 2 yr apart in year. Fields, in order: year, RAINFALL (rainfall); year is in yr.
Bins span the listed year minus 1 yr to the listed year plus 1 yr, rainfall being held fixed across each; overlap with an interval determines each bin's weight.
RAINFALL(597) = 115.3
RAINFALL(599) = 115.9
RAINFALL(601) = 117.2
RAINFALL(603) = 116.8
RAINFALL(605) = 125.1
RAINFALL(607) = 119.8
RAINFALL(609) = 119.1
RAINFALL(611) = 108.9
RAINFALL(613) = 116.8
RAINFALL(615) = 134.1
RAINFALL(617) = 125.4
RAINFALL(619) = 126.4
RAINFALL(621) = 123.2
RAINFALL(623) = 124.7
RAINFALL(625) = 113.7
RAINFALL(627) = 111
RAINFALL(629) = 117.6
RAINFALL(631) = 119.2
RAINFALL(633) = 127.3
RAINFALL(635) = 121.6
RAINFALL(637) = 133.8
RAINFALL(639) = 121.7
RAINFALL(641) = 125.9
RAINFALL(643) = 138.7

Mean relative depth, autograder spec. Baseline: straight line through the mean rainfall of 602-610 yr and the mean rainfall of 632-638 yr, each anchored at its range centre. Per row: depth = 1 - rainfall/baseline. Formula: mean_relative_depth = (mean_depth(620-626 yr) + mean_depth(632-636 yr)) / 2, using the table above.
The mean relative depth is 0.027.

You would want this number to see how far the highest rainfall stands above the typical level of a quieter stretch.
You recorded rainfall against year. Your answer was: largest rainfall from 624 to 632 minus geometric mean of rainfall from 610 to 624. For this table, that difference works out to -3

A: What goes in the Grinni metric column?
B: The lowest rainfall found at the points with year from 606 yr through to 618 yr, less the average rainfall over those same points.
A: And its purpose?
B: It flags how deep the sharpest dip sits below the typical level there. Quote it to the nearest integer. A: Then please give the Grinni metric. -12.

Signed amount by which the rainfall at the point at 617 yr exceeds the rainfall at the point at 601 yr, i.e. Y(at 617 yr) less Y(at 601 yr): 8.2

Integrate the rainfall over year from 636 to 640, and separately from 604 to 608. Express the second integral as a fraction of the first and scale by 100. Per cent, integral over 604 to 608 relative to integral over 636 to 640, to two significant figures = 96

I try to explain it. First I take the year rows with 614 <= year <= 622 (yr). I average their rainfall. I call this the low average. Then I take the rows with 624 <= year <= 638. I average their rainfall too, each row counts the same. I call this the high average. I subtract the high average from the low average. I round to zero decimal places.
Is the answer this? 7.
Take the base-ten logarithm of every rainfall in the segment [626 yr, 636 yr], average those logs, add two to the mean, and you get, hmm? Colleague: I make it 4.08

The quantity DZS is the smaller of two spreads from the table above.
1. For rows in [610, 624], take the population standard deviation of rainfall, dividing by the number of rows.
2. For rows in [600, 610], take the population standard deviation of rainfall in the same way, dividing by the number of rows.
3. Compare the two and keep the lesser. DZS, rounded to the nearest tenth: 3.0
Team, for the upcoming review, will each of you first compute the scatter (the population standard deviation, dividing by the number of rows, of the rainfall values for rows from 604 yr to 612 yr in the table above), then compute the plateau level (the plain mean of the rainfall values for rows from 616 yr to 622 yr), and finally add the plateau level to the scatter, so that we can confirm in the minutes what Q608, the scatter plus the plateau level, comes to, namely 130.9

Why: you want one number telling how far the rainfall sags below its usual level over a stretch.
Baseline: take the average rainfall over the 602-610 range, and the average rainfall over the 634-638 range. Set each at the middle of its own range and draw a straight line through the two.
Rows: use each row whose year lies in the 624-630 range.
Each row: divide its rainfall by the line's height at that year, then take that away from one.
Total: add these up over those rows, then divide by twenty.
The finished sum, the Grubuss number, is 0.0136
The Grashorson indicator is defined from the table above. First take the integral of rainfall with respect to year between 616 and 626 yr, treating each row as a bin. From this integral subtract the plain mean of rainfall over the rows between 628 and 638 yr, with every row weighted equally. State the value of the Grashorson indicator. 1103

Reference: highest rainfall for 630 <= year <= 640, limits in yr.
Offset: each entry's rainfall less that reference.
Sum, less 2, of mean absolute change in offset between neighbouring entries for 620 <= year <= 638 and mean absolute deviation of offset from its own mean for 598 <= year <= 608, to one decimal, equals 7.0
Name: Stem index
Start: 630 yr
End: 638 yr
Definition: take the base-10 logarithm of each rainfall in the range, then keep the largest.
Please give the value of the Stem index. 2.13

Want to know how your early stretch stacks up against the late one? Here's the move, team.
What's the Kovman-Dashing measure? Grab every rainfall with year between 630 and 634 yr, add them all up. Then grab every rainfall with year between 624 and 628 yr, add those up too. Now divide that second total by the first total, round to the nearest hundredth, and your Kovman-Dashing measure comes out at 0.91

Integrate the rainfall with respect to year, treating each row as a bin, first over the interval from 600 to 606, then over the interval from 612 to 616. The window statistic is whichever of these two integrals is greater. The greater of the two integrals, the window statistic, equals 718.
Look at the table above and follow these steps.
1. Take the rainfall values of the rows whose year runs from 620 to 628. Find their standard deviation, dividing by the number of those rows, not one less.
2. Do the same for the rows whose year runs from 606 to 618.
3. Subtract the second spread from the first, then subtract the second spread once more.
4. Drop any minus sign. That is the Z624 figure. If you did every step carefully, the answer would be 10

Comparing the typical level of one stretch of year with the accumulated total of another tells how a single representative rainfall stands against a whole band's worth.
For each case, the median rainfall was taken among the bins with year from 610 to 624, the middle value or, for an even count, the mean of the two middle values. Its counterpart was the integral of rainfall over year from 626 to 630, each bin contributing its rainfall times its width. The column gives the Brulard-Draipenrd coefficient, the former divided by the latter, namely 0.27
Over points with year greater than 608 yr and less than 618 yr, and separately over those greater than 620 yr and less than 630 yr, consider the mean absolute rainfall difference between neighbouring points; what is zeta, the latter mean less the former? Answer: -5.6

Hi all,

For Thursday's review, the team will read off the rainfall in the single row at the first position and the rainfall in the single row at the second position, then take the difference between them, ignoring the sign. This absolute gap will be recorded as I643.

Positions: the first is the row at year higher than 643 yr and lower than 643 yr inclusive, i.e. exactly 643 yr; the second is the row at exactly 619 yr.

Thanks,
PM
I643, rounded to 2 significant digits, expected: 12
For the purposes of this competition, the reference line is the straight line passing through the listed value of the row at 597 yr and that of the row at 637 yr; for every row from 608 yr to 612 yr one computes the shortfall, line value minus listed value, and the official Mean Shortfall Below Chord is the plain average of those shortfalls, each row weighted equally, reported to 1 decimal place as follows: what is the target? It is 7.3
